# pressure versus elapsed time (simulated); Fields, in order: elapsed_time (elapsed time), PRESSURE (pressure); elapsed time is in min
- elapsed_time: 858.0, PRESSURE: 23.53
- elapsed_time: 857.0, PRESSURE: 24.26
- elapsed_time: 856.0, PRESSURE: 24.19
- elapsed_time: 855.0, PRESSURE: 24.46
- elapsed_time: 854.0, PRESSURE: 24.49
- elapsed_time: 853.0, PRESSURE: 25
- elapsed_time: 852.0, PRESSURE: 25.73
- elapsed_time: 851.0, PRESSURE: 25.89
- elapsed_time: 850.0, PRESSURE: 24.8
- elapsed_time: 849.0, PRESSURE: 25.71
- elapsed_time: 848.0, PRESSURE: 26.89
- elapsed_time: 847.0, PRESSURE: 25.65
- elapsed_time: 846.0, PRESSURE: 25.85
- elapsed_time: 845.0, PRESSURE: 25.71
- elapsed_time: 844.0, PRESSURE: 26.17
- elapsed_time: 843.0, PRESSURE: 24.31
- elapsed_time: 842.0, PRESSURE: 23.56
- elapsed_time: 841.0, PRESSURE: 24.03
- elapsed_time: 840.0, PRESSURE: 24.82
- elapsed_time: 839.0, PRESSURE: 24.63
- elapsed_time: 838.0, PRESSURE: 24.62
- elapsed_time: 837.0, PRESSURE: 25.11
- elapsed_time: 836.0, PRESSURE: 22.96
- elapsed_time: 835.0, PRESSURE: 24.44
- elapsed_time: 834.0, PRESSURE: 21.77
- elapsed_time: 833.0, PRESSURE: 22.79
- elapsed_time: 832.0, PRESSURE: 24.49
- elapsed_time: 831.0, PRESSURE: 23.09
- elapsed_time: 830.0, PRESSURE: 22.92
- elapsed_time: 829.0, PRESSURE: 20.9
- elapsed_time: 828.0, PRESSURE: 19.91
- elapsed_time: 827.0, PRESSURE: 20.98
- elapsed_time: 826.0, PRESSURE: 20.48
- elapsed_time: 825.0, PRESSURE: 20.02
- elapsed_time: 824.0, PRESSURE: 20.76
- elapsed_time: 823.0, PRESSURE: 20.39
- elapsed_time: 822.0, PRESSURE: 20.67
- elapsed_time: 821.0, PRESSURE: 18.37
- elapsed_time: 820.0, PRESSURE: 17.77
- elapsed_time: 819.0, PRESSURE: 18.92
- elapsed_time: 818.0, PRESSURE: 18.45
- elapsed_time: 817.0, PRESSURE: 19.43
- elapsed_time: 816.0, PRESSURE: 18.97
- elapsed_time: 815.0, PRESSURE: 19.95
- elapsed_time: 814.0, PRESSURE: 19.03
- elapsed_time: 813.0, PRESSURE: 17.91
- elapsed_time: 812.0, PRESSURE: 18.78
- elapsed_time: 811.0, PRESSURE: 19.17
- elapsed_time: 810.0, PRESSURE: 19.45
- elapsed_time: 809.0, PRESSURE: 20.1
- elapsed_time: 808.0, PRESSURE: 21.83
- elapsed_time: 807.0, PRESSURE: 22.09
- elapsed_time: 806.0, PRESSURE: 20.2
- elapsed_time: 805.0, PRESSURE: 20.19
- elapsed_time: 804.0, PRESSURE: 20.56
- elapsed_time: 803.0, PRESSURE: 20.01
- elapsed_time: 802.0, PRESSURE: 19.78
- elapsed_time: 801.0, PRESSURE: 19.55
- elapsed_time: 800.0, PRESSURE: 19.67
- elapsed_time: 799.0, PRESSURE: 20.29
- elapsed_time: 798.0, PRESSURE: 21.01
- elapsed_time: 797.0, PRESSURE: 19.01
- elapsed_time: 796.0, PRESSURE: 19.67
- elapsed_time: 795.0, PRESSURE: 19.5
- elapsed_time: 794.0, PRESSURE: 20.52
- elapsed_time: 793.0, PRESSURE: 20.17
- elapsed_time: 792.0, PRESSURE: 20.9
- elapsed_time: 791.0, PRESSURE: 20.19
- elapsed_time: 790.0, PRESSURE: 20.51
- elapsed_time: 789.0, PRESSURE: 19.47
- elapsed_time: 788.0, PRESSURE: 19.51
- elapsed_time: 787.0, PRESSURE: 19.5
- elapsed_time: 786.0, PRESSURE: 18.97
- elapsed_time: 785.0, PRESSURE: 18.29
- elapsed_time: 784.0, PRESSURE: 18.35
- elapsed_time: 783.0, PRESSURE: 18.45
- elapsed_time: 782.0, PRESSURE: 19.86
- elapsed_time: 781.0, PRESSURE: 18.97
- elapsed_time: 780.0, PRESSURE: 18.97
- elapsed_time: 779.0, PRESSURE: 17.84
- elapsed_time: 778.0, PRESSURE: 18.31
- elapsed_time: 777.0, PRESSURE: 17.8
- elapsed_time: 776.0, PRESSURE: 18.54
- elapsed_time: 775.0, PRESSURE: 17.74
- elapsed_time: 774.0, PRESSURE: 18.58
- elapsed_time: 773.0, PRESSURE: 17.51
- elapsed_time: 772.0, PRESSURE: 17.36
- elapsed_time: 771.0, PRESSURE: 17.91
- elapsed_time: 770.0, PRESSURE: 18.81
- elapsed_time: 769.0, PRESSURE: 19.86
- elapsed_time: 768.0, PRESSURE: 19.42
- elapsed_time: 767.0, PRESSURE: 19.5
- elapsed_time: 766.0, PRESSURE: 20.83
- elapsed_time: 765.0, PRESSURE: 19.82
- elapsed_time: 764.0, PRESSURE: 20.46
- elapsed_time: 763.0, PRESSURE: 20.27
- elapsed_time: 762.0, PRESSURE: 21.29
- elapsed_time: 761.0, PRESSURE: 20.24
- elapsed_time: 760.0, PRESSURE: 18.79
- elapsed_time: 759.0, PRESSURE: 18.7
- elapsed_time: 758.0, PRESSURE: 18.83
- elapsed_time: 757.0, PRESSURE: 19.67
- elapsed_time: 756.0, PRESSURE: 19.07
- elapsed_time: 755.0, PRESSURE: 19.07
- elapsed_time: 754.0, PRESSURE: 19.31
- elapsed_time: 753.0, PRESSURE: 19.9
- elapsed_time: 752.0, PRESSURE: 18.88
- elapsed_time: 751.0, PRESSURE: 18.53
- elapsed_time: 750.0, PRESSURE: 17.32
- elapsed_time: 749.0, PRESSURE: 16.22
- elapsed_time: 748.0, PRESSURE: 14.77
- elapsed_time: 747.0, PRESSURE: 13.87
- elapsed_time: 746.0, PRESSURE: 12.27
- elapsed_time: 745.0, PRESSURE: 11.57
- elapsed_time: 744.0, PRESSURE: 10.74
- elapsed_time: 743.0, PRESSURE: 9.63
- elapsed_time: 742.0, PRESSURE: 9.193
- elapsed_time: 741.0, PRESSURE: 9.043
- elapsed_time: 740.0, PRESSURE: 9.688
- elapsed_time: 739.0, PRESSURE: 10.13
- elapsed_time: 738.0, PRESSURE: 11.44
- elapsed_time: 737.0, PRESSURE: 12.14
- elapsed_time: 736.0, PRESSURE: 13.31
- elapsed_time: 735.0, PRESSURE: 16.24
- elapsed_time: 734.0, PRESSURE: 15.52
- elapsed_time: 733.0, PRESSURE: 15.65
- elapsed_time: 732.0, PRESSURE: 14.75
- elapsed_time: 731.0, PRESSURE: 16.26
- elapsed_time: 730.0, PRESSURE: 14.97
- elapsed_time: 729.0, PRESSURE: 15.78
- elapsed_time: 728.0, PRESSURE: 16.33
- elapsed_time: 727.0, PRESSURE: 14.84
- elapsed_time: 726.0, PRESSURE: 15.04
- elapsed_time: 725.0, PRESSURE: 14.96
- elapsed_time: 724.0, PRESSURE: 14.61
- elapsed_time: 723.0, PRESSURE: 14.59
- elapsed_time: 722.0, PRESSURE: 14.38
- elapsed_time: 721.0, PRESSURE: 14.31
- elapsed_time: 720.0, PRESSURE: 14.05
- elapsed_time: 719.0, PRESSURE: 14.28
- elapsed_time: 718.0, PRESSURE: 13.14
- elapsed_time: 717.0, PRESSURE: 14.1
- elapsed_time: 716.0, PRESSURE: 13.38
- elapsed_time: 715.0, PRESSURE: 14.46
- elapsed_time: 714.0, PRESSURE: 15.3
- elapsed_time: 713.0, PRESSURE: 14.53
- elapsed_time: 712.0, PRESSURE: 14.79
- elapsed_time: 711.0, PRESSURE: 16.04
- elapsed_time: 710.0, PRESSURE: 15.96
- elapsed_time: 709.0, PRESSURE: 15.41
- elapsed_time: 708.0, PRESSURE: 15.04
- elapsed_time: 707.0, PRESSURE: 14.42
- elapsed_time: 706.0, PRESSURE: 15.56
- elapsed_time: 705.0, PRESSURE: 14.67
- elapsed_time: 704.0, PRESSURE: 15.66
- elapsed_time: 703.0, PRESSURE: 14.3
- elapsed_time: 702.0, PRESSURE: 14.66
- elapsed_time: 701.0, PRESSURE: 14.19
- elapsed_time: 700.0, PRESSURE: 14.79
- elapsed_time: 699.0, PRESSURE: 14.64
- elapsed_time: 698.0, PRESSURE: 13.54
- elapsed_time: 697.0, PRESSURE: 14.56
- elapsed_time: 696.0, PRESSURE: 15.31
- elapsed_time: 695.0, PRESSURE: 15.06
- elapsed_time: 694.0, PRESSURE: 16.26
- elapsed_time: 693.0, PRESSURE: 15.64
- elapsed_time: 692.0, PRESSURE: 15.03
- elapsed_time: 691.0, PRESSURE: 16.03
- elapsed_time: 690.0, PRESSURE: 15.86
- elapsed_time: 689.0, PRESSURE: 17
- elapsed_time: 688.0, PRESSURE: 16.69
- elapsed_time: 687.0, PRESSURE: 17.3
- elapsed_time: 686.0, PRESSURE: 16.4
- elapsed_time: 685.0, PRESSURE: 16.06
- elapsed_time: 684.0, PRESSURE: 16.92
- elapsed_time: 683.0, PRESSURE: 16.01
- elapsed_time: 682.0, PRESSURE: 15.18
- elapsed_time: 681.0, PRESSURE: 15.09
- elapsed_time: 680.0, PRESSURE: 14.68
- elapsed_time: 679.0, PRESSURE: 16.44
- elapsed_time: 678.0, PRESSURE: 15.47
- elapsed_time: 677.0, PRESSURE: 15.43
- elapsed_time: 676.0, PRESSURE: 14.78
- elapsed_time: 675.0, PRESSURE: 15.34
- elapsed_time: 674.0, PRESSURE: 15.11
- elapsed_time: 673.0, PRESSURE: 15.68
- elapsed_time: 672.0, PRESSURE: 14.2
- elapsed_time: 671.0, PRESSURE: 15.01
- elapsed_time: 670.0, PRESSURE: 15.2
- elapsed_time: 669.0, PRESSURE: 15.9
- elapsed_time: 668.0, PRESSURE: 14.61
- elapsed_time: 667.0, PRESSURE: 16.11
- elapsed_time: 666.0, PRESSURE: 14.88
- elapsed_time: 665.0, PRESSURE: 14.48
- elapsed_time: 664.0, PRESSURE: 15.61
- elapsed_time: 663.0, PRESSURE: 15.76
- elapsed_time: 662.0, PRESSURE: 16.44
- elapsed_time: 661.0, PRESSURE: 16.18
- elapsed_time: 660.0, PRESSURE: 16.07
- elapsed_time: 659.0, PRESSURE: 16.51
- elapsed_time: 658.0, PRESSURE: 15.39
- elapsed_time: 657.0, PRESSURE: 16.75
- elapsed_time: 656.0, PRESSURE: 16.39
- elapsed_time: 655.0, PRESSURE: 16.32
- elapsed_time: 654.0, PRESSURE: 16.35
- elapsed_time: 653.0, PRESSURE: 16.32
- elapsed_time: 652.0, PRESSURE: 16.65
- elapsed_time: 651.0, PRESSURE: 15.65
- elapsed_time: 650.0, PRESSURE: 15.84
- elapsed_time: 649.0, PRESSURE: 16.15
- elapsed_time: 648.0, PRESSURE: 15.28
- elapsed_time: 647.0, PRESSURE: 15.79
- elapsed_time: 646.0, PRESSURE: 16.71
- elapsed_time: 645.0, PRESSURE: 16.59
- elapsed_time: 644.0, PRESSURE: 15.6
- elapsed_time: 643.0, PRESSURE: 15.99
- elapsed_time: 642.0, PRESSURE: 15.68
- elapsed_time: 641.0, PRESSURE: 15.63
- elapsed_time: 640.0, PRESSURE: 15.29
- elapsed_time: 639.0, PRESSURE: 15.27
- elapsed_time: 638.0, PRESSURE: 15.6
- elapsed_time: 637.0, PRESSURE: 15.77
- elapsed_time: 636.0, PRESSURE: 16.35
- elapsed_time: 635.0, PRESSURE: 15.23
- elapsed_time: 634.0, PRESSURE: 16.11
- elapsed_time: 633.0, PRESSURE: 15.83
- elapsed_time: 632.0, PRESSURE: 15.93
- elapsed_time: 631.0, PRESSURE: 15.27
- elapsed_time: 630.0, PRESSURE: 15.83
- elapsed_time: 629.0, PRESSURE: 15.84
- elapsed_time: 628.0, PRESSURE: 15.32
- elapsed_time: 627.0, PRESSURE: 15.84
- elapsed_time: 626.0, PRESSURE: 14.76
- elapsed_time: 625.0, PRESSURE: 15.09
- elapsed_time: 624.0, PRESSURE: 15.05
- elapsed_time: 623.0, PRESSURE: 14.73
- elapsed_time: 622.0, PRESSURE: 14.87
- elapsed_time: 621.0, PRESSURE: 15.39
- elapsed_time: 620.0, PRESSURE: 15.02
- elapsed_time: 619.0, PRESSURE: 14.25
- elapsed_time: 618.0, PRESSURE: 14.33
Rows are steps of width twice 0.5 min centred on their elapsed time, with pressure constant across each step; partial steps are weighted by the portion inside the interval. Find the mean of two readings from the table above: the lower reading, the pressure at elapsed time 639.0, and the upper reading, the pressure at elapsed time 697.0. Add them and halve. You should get 14.9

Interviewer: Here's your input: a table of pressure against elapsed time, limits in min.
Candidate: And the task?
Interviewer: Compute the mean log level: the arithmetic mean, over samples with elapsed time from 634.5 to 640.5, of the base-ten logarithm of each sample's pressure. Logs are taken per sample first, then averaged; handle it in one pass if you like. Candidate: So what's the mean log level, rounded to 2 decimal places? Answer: 1.19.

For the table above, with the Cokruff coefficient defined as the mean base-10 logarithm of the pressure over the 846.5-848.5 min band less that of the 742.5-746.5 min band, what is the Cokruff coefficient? 0.38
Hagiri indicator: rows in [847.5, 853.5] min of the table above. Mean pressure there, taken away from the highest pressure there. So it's 1.2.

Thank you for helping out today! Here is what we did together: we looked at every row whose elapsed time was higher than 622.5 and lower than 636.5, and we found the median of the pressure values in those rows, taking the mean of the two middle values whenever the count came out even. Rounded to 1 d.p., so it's 15.6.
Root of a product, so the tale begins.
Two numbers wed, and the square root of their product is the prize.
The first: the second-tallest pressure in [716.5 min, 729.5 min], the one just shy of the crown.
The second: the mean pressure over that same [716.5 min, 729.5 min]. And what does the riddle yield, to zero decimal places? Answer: 15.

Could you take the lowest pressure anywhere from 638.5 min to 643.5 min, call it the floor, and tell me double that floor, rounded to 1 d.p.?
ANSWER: 30.5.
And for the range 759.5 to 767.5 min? 37.6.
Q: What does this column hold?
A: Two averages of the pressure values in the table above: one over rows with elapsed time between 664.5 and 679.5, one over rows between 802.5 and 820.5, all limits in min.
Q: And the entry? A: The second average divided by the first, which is 1.29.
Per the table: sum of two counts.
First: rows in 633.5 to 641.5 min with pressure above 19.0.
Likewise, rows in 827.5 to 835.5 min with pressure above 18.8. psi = 8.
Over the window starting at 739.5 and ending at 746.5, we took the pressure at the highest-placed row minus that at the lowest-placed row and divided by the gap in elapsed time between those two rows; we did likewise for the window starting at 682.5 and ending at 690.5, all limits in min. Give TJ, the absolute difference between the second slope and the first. 0.45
